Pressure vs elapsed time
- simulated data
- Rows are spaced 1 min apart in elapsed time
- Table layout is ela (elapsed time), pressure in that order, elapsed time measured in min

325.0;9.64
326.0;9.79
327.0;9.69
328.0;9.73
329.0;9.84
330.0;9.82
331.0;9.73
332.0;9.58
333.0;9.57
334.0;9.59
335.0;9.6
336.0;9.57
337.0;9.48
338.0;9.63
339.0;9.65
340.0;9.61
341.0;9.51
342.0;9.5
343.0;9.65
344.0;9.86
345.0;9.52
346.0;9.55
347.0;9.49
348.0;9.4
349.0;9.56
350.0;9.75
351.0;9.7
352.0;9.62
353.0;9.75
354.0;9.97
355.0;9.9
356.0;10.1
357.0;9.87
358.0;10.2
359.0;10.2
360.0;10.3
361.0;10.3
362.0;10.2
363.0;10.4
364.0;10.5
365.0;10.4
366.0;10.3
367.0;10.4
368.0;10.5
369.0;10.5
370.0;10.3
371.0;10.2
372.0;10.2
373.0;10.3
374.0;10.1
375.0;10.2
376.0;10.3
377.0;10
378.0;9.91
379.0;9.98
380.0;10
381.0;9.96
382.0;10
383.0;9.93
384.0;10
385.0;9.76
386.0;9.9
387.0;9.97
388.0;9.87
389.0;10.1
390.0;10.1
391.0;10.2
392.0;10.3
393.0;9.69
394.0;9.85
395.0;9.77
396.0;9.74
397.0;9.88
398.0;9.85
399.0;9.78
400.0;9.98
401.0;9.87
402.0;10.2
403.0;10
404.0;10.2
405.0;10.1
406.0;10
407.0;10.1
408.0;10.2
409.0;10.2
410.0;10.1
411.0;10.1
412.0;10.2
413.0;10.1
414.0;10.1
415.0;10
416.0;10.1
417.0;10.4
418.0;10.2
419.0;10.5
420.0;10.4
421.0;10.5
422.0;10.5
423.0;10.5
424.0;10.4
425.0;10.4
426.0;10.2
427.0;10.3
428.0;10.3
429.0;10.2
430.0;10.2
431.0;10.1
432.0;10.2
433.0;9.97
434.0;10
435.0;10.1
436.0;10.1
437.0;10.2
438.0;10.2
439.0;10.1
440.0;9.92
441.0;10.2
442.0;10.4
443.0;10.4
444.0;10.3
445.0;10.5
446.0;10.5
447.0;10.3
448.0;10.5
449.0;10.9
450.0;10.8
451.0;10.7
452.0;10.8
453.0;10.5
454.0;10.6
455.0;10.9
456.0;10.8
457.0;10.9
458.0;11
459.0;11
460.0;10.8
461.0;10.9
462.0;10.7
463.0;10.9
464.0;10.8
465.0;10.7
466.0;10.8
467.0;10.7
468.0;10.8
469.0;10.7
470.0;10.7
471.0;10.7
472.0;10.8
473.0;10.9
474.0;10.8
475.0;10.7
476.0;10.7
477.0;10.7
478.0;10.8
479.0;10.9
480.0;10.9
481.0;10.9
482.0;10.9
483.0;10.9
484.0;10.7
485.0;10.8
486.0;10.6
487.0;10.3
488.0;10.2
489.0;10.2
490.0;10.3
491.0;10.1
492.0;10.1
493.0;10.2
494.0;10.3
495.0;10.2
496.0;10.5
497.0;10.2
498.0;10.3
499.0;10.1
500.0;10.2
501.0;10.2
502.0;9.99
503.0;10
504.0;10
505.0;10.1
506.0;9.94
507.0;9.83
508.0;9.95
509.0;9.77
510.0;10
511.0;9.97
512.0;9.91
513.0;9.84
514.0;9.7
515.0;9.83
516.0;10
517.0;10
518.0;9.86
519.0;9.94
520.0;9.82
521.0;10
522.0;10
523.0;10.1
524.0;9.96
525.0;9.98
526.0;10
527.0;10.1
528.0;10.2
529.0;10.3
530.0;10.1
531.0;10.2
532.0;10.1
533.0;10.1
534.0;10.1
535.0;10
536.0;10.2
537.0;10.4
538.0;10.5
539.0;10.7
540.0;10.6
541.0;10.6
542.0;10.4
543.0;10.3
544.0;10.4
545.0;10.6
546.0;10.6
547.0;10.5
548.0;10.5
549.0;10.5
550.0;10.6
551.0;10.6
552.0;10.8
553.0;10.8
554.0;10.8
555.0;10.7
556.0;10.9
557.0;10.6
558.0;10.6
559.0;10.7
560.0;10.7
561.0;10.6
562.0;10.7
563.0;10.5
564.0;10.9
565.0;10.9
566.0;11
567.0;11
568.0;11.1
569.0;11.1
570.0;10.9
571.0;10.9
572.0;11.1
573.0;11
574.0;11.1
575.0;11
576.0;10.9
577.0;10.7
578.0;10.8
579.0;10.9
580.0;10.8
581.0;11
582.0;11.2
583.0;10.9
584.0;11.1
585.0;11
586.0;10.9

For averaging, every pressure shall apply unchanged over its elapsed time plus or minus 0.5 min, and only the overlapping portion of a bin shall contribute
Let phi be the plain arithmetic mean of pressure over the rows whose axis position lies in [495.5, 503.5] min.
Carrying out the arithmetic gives 10.2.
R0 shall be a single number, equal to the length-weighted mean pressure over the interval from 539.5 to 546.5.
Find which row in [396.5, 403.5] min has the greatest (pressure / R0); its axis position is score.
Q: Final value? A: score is 402.0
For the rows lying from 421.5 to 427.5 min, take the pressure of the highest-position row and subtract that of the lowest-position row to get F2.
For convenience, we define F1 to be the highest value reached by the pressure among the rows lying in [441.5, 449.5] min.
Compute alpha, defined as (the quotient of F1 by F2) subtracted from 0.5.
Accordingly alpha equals 55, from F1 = 10.9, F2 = -0.2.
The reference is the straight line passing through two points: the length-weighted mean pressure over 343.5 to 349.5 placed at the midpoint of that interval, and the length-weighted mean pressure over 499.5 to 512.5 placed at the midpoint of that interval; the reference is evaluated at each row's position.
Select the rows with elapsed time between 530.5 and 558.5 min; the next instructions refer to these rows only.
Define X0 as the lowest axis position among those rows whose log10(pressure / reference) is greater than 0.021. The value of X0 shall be 539.0 min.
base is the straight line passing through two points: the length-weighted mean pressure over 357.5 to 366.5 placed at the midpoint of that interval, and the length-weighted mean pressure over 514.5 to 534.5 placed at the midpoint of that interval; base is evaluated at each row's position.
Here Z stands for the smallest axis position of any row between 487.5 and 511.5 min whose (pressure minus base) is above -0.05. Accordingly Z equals 488.0 min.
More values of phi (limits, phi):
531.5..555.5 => 10.5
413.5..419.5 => 10.2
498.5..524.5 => 10.0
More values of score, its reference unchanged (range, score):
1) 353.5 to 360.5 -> 360.0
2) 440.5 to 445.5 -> 445.0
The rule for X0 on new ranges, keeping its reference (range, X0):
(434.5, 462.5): 442.0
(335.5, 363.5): 356.0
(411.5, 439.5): 417.0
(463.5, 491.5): 464.0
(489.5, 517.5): 496.0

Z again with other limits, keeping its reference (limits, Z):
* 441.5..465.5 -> 442.0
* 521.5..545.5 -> 522.0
